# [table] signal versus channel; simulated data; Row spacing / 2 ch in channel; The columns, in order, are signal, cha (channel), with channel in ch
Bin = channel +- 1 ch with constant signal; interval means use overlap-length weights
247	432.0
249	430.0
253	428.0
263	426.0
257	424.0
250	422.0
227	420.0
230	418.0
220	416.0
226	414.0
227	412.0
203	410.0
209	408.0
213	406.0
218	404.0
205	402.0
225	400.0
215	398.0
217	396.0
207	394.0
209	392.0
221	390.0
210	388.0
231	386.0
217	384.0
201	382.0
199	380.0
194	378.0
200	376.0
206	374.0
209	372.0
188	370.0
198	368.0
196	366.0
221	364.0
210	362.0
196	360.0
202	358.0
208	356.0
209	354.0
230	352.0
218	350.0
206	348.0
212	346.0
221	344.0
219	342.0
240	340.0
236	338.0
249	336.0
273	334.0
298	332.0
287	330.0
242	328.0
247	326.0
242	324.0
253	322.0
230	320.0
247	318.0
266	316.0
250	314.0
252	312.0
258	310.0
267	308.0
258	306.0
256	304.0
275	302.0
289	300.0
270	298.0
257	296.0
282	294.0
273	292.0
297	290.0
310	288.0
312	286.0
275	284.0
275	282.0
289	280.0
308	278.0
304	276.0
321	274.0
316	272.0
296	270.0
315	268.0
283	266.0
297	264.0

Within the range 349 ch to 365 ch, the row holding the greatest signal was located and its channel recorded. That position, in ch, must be 352.0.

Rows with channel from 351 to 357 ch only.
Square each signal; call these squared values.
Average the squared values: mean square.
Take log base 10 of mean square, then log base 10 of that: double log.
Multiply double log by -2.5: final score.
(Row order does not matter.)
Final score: -1.67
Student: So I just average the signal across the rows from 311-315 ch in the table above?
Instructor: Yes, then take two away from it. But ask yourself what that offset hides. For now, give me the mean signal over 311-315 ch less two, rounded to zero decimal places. 249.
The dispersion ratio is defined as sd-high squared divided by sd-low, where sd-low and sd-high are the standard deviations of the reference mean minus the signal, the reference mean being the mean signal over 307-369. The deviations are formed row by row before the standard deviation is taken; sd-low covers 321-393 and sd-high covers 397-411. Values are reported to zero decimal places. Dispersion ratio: 2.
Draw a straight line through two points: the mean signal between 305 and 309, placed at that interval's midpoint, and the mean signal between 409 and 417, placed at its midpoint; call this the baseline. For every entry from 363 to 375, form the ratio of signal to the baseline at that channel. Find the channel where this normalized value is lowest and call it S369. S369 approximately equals 370.0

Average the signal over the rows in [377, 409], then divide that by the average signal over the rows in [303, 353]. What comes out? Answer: 0.86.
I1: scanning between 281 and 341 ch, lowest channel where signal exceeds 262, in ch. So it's 282.0 ch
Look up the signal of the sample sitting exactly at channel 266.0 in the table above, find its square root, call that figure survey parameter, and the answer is 16.8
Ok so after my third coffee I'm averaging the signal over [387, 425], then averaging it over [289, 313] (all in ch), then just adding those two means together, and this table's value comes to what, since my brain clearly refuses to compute 490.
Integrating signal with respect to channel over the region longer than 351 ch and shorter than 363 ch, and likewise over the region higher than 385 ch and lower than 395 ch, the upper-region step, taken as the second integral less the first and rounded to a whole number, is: -354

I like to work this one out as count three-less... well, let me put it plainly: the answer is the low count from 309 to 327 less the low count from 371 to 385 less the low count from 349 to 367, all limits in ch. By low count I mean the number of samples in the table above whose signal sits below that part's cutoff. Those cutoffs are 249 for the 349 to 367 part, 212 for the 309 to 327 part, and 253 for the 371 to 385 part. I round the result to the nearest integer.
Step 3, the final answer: -16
